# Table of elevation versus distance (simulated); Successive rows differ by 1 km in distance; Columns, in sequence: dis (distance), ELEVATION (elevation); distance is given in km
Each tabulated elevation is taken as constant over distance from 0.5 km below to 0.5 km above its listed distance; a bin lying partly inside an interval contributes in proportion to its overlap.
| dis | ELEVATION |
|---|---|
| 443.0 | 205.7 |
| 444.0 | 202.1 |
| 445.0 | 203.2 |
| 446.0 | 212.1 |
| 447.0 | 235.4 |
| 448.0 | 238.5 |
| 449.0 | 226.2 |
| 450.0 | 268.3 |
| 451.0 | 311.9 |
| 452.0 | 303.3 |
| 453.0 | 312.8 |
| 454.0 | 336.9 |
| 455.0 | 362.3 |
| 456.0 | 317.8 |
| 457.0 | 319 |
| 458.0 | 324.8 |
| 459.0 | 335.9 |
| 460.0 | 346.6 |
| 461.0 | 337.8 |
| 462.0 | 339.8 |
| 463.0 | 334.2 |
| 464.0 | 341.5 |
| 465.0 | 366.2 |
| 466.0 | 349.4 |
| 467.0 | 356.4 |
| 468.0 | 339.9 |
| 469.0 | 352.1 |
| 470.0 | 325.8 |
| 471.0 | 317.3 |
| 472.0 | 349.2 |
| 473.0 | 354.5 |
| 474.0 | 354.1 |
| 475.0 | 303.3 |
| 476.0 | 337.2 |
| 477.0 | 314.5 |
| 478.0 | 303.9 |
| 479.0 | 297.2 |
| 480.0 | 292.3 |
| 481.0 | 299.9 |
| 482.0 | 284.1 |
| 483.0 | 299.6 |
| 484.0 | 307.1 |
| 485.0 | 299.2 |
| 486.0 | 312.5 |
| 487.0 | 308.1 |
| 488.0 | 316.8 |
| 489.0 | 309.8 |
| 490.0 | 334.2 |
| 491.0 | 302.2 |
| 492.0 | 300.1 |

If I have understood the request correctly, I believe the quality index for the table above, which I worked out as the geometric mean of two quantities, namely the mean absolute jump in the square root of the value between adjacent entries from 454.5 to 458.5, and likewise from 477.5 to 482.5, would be 0.35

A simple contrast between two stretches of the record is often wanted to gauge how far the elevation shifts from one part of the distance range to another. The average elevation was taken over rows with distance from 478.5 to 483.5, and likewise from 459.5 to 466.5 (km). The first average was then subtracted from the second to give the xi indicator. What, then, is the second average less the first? 50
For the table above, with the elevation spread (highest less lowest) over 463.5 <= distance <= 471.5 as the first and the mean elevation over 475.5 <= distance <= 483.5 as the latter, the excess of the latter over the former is 255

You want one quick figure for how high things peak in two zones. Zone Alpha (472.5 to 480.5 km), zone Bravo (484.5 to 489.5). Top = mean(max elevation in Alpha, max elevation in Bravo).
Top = 336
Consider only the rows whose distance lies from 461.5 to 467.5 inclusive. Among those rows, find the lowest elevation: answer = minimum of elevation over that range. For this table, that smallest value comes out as 334.2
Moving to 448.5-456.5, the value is 226.2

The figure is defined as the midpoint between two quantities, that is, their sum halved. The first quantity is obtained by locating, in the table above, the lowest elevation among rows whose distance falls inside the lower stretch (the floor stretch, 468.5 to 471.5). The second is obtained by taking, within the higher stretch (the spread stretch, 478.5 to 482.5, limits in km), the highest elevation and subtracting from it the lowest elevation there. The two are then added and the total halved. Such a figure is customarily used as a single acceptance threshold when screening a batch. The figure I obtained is 167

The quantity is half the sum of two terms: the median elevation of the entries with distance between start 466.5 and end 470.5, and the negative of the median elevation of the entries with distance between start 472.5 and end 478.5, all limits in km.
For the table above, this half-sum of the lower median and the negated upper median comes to 10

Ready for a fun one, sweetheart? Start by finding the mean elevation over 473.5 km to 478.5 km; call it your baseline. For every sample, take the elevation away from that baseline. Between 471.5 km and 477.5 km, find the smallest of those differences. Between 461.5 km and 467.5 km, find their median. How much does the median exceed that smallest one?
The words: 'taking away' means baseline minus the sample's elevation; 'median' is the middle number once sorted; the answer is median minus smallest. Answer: 9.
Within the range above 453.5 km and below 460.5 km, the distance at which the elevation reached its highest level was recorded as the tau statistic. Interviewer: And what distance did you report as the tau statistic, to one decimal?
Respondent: 455.0 km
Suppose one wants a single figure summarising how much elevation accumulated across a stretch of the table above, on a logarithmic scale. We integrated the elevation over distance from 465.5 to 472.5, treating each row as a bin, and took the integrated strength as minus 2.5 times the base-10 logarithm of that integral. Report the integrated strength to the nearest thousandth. -8.446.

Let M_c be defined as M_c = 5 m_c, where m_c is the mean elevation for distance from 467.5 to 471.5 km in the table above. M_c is 1669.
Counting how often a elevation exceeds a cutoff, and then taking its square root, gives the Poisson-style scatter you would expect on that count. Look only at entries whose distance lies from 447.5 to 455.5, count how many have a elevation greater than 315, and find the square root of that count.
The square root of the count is 1.4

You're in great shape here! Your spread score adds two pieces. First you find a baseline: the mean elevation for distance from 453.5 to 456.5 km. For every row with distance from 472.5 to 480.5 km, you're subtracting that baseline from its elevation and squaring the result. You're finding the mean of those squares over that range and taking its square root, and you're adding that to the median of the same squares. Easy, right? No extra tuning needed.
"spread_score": 947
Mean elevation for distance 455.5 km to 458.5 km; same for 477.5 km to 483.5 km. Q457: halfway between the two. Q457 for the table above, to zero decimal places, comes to 308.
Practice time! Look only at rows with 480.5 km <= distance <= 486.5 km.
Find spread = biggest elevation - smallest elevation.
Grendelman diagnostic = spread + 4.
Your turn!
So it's 32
